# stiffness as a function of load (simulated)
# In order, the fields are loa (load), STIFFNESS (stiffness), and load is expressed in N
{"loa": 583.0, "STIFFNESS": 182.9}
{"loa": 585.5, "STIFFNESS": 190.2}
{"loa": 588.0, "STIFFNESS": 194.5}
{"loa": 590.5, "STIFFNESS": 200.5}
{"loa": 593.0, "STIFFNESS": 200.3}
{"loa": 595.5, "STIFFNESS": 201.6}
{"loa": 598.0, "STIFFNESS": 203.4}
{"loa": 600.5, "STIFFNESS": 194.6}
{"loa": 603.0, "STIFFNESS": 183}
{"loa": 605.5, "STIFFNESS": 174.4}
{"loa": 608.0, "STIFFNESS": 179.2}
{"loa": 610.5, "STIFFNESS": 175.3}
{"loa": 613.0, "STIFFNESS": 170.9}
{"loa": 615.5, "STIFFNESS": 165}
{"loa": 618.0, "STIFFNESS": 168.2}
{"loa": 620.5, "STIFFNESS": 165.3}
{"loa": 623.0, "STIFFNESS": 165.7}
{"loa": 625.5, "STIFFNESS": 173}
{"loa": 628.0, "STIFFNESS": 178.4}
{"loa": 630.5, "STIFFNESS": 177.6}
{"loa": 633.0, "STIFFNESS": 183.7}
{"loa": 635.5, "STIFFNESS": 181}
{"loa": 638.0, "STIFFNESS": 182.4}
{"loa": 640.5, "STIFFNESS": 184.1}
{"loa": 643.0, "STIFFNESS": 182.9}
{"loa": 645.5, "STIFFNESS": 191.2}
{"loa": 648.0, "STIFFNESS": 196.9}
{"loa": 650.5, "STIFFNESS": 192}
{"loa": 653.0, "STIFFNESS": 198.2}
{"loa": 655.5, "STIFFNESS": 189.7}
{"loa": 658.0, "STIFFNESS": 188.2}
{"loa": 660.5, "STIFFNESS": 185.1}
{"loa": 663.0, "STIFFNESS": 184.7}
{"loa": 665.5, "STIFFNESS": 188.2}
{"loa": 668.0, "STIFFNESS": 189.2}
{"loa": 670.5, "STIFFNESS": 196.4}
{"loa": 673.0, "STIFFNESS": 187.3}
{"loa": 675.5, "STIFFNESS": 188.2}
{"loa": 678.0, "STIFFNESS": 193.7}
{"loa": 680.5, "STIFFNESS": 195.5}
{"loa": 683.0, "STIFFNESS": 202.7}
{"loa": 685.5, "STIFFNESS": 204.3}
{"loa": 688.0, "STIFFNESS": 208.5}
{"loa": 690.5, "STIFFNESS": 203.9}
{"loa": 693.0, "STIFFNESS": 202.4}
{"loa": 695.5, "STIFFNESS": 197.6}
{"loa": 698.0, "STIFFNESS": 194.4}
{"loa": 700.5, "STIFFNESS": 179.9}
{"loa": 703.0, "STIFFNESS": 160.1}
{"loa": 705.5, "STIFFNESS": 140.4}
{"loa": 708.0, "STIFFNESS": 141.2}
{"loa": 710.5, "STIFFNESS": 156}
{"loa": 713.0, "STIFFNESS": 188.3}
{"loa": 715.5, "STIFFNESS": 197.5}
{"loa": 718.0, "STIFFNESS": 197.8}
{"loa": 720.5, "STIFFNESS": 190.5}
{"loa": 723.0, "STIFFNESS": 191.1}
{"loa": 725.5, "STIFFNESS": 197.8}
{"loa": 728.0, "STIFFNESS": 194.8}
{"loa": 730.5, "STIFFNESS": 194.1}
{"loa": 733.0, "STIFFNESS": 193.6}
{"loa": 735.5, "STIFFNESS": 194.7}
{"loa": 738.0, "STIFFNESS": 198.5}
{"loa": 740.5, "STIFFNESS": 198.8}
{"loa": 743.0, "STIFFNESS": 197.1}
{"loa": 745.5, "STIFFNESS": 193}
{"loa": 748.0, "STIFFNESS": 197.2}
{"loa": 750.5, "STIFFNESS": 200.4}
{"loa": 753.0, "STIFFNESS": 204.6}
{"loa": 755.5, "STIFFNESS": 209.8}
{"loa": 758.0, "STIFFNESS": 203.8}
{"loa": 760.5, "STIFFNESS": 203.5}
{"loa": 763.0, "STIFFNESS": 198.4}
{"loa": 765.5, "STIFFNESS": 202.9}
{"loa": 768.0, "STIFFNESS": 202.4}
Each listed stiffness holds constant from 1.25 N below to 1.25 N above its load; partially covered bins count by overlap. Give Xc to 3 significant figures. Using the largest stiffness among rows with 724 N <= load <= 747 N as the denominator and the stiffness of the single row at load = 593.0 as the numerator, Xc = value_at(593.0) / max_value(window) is 1.01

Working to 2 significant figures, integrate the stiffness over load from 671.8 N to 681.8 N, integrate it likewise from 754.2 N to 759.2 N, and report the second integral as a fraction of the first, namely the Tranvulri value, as 0.54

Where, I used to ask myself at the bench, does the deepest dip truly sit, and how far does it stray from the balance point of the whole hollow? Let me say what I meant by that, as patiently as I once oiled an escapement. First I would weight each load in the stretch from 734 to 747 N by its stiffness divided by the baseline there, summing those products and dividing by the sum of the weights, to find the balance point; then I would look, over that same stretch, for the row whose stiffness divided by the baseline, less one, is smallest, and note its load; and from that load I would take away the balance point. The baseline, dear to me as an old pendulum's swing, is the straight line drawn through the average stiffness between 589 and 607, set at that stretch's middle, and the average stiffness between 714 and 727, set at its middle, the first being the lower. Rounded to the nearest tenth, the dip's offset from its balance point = 5.0 N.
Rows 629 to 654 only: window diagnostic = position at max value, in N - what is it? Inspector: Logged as 653.0 N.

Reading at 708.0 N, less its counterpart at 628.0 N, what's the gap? -37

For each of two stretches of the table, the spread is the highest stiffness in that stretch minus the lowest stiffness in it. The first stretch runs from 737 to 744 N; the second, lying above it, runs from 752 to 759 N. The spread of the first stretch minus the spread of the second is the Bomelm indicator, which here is -4.3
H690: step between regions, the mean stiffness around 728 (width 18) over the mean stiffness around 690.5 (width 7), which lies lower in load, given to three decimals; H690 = 0.946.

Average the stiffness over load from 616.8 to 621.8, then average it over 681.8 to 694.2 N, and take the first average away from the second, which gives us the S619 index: 38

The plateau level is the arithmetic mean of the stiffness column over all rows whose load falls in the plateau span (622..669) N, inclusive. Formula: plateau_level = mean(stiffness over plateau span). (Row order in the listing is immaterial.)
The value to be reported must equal 185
